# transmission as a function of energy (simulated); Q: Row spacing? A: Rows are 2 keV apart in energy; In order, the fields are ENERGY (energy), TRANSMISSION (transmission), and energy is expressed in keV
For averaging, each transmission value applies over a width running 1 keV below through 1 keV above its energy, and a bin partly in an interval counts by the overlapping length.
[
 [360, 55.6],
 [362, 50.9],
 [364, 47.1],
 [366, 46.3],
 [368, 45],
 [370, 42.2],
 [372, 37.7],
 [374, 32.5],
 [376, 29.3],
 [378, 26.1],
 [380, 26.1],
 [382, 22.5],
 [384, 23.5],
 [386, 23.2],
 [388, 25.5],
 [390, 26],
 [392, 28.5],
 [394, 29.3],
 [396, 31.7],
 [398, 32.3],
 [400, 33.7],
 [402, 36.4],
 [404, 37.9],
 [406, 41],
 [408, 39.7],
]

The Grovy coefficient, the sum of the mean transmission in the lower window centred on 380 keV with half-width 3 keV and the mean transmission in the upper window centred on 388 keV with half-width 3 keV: 50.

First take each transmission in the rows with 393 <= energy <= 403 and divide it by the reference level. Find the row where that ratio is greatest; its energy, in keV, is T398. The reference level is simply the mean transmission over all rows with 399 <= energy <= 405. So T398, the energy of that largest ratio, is 402 keV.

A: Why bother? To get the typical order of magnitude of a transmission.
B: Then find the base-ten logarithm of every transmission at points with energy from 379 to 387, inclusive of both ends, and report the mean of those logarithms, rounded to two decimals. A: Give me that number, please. 1.38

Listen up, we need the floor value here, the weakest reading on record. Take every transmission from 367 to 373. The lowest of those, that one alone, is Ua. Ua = 37.7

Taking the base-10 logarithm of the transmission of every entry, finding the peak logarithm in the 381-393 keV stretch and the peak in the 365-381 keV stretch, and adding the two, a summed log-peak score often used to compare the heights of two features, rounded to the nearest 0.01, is 3.12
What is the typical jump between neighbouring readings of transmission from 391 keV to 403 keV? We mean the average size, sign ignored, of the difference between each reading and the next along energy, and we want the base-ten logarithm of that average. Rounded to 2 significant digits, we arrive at 0.20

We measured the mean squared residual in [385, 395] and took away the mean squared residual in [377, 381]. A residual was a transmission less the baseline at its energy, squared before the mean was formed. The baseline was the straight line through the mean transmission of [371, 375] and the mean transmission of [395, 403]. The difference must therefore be -12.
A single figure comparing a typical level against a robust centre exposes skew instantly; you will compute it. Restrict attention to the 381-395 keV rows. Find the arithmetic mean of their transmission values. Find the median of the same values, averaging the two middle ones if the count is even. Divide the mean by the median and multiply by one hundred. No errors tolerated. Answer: 100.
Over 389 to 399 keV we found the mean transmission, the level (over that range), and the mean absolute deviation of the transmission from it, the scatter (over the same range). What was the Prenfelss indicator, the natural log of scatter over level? -2.7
